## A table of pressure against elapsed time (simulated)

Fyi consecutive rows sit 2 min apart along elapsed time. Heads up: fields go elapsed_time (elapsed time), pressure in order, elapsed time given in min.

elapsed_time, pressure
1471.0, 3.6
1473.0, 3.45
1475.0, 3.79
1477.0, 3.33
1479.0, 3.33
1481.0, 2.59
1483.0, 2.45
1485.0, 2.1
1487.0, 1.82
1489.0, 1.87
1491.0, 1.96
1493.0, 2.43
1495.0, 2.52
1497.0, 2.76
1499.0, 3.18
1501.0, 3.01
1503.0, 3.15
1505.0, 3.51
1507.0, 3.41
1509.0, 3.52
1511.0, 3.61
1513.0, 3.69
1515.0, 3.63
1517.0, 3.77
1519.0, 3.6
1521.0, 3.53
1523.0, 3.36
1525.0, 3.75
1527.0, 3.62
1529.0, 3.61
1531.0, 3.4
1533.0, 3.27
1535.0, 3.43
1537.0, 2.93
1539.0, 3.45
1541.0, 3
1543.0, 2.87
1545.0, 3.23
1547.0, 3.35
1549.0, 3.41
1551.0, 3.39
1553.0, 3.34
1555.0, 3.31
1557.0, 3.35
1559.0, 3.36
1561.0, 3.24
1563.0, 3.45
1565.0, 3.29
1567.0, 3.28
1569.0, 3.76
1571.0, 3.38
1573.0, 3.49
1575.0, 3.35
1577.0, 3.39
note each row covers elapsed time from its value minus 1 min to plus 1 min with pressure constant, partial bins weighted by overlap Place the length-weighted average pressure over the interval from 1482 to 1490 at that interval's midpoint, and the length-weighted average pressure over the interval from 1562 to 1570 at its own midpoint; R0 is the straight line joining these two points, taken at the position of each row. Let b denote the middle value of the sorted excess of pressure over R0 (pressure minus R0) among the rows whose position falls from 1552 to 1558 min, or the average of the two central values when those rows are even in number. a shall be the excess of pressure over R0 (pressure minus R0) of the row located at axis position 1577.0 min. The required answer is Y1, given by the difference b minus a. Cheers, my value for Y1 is 0.31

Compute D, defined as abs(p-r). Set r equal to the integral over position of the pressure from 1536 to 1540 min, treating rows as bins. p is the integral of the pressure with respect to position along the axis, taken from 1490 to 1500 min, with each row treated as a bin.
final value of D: 13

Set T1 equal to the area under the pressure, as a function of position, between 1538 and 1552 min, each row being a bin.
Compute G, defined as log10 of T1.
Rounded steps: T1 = 45.4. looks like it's 1.66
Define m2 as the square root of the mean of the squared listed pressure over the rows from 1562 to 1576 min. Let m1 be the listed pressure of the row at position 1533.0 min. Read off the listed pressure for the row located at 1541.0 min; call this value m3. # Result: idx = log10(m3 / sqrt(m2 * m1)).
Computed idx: -0.048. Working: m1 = 3.27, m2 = 3.4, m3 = 3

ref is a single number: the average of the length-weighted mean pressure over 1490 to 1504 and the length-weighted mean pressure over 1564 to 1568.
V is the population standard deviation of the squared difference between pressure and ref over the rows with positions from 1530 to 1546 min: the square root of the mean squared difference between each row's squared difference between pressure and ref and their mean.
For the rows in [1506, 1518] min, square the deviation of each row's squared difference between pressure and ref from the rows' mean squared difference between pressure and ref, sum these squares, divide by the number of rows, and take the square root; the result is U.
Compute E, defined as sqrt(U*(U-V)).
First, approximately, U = 0.14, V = 0.078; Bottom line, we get 0.09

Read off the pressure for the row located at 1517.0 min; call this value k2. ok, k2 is 3.77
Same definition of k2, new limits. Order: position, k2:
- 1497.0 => 2.76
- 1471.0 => 3.6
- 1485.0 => 2.1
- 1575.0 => 3.35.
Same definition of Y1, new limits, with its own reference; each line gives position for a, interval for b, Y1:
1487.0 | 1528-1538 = 0.78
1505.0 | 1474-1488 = -0.50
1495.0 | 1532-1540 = 0.13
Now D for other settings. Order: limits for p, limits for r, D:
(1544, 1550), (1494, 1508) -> 23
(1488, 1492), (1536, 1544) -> 17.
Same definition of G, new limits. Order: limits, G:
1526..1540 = 1.68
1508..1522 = 1.71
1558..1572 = 1.68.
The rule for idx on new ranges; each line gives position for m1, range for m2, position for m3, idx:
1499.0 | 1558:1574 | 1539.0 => 0.020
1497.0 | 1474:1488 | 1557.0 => 0.077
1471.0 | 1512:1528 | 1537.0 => -0.091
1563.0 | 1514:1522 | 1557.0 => -0.024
